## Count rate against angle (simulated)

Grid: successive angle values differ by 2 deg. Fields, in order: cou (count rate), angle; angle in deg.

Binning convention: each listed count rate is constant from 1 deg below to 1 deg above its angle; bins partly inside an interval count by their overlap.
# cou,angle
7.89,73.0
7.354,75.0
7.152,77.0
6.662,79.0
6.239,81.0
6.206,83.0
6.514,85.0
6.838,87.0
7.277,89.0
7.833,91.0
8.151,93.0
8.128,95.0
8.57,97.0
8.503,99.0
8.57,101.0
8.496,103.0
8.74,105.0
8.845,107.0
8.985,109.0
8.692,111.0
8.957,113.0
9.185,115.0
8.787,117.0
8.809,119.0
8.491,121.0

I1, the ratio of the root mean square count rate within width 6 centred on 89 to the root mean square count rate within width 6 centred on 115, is 0.82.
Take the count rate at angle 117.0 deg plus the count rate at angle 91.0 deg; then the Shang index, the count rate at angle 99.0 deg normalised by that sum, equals 0.512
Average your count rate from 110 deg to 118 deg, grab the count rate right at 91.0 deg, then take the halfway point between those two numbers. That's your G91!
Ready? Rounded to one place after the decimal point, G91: 8.4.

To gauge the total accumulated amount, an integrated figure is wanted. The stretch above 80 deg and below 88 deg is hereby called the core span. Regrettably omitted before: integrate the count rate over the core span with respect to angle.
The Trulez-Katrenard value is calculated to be 52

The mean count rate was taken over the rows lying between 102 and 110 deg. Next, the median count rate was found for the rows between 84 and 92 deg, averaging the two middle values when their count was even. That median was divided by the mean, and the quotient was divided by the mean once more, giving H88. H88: 0.0918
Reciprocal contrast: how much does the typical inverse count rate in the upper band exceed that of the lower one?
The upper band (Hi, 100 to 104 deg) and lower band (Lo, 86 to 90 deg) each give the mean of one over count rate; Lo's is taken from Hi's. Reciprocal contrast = -0.025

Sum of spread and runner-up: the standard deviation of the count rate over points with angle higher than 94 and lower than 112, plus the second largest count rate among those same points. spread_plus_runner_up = 9.1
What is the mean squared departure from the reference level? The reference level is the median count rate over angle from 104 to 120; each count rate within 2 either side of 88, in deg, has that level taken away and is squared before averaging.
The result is 3.2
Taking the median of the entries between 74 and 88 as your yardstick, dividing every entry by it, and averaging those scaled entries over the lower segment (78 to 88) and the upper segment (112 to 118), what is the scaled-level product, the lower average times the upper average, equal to 1.31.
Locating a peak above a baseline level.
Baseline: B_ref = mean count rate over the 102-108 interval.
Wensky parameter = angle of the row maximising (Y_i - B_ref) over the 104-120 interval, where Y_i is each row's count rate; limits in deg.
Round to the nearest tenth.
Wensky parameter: 115.0 deg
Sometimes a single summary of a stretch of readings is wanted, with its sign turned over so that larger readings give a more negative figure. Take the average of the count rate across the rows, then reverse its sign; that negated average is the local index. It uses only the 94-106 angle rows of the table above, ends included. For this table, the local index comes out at -8.5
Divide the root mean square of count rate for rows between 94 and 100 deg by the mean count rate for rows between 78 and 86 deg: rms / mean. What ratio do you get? 1.31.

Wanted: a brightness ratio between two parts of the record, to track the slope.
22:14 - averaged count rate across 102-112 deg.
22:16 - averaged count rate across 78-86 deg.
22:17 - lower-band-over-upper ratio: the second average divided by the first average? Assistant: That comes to 0.73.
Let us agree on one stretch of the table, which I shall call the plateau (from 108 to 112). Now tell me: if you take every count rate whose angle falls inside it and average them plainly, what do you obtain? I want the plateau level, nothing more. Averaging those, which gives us 8.8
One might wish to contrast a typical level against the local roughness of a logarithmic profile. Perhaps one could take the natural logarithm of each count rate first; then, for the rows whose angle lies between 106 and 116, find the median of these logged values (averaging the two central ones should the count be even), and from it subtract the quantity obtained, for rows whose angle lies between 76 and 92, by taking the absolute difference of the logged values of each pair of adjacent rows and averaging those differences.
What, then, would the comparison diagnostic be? 2.14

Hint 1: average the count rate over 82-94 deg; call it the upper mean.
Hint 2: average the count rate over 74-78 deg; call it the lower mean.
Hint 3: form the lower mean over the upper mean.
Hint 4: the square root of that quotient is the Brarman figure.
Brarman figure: 1.01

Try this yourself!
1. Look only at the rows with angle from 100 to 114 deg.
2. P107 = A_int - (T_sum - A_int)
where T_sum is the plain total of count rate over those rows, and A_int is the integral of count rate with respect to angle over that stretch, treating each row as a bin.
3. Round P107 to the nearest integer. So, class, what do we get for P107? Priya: 184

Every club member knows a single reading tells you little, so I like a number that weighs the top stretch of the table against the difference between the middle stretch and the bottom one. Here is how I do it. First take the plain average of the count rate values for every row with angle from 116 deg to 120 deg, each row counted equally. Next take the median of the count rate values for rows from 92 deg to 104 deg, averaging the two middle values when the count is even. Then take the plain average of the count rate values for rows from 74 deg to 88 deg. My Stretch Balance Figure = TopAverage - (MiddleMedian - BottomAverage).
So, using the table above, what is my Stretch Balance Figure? 7.0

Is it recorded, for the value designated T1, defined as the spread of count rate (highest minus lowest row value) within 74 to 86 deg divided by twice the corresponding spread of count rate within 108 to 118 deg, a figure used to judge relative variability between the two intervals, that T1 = 1.2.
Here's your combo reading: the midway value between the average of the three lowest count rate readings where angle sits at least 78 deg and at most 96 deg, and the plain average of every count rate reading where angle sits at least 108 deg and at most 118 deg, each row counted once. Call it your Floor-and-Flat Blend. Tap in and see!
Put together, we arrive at 7.62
